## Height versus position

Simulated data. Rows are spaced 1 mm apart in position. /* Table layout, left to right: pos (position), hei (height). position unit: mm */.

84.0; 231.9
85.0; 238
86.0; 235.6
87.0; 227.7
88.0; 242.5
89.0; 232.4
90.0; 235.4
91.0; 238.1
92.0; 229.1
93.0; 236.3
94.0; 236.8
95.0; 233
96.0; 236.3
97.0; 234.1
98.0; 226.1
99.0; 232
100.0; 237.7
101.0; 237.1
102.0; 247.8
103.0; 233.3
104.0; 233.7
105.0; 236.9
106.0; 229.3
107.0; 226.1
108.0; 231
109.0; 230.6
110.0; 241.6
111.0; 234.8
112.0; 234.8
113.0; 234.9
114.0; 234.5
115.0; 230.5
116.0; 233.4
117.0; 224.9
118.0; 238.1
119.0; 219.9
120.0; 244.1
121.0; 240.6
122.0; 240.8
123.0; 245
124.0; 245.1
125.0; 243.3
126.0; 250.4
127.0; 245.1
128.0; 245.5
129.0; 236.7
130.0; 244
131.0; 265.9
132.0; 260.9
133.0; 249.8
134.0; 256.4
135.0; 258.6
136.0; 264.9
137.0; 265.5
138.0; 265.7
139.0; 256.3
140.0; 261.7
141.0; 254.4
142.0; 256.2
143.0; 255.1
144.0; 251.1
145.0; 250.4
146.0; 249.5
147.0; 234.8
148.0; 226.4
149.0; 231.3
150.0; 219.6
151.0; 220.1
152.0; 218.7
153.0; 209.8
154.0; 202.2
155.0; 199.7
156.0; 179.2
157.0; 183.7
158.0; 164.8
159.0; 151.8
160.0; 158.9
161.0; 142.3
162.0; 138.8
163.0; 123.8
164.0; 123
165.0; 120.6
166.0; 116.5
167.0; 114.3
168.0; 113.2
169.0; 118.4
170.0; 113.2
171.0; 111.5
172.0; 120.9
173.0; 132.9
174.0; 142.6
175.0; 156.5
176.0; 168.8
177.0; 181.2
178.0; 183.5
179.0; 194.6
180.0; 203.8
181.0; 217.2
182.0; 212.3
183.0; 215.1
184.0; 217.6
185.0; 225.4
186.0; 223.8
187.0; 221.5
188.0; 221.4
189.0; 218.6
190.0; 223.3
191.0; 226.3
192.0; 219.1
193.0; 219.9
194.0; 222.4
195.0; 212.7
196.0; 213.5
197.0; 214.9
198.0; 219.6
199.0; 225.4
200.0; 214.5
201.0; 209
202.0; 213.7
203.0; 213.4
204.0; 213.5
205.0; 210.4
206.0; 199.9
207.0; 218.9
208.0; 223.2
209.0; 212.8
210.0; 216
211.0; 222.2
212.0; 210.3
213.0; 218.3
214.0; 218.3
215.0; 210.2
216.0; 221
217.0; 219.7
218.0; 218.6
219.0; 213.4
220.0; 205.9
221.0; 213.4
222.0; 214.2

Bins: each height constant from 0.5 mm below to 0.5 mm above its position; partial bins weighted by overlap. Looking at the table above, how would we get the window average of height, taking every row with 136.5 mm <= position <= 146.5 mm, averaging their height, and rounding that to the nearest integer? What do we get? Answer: 257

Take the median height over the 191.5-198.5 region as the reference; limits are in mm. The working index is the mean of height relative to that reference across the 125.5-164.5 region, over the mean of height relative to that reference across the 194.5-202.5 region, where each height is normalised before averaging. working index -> 1.0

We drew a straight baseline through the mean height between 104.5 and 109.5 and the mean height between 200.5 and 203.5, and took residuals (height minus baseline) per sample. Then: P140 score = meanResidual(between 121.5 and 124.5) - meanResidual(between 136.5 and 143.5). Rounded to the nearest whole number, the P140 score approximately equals -19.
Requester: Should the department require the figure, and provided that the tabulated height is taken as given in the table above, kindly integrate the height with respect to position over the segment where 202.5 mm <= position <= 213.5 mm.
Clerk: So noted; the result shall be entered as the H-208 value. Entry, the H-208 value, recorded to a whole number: 2359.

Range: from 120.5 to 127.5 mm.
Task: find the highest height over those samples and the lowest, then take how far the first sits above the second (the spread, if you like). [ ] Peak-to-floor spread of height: 10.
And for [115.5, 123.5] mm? 25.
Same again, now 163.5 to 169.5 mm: 10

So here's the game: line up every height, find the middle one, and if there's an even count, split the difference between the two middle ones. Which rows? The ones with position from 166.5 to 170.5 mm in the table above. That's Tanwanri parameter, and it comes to 114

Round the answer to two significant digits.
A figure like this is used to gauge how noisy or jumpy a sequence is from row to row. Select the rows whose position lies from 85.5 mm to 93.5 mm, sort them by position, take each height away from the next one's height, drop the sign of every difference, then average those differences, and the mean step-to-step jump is 7.8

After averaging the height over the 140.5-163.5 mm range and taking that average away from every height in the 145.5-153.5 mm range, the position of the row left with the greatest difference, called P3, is 146.0 mm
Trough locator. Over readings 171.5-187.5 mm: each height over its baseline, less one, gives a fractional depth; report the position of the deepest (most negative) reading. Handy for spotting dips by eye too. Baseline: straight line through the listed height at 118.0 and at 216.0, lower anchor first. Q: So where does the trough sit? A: 172.0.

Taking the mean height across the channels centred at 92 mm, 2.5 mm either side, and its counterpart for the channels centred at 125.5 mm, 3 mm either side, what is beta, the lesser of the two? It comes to 235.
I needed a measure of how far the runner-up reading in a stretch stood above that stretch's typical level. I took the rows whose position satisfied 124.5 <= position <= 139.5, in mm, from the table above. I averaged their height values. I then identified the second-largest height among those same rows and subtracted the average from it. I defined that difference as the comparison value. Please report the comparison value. 11.8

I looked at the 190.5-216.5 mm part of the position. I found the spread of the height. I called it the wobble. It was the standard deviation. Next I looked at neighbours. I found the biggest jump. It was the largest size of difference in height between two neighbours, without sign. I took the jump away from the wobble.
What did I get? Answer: -13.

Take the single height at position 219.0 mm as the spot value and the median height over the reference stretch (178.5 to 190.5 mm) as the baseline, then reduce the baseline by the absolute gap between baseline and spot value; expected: 213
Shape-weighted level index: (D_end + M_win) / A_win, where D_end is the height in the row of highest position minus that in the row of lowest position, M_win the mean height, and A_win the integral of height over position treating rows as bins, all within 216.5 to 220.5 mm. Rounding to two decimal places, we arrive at 0.23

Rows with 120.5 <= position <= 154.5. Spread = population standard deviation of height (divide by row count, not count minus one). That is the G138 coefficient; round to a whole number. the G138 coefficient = 16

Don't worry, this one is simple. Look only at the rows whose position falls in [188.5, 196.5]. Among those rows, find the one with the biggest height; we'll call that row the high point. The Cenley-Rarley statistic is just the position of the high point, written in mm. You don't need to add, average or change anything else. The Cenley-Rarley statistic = 191.0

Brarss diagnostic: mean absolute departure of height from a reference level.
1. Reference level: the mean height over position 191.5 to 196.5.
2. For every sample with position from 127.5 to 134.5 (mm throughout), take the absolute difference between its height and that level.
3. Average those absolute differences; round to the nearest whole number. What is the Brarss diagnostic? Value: 34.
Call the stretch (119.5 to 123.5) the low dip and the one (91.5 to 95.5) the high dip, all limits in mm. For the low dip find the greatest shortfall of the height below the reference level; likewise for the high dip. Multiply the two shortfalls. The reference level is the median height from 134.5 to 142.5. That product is 607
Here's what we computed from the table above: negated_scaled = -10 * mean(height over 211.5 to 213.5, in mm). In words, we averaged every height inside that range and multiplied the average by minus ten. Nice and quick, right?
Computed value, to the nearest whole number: -2143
